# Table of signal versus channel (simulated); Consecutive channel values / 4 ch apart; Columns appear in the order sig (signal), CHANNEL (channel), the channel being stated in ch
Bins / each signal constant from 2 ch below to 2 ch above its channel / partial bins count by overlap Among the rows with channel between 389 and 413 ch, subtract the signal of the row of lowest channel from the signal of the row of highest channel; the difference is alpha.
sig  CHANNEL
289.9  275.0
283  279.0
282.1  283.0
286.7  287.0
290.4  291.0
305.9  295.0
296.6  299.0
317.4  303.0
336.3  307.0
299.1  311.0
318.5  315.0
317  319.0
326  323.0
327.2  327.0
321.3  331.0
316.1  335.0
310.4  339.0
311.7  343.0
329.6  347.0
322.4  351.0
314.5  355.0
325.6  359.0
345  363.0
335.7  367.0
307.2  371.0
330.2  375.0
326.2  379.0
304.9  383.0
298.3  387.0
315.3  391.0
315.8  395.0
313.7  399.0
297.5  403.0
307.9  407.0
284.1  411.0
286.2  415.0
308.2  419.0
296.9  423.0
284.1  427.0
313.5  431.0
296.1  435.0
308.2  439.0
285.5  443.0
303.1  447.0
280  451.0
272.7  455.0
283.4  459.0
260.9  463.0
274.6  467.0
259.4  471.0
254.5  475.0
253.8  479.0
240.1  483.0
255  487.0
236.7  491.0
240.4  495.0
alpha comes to -31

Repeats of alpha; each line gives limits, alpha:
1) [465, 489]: -20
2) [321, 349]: 4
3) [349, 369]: 13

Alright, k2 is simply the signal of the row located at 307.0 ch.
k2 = 336.3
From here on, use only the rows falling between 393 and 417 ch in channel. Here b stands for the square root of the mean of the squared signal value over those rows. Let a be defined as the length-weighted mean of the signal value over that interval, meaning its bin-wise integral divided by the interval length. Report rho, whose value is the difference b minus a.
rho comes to 0.26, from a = 301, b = 301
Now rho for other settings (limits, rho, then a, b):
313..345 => 0.05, 319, 319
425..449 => 0.20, 298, 299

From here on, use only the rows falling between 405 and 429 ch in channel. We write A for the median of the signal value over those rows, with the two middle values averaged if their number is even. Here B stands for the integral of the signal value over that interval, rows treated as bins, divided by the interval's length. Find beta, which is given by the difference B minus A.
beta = 3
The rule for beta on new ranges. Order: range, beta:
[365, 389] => 0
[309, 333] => -2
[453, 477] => 1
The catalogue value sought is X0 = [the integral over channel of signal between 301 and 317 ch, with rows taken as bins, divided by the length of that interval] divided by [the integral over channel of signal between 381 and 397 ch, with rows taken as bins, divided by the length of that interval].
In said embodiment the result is 1.03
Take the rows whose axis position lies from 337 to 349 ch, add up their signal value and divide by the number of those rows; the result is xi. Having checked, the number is 317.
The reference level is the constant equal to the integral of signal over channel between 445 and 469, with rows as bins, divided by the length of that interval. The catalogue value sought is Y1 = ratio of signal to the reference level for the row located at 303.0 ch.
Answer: 1.14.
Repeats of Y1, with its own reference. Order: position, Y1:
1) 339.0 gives 1.11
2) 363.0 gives 1.24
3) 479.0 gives 0.91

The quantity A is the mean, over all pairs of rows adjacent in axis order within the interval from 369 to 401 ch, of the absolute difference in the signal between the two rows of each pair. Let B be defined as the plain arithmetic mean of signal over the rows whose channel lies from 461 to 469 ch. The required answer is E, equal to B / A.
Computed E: 25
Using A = 11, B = 268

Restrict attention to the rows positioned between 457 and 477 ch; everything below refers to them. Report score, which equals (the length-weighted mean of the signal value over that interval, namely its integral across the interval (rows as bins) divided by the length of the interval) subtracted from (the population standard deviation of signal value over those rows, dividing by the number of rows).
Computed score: -256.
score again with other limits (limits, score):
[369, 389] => -301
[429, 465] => -273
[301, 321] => -306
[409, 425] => -284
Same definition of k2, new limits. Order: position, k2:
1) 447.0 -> 303.1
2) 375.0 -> 330.2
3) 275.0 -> 289.9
